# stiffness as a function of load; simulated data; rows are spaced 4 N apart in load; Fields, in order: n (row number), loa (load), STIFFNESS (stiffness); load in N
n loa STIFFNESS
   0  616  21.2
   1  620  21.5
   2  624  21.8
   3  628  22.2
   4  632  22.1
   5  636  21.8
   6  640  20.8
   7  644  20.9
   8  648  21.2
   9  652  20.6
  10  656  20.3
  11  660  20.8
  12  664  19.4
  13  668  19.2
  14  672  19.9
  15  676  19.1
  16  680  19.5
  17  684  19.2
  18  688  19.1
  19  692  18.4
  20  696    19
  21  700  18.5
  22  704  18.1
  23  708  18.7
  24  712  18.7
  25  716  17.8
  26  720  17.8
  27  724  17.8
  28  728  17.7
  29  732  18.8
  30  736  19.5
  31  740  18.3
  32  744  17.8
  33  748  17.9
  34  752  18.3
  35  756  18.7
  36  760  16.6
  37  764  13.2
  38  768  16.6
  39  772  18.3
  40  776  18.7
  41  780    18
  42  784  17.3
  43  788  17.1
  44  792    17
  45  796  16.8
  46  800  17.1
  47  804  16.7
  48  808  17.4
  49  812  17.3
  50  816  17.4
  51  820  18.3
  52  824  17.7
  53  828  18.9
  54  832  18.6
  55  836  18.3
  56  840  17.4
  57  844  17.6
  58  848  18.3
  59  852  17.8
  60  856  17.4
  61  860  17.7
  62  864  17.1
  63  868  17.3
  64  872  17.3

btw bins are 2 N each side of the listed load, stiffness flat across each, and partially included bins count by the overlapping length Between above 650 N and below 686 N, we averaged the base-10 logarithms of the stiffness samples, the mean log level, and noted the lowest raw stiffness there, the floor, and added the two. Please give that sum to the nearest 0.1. 20.4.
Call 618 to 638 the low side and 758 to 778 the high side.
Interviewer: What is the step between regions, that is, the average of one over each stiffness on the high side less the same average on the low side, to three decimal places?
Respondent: 0.015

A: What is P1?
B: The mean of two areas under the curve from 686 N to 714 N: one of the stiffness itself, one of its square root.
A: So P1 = 321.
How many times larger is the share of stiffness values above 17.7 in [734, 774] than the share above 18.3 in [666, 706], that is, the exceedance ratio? 0.78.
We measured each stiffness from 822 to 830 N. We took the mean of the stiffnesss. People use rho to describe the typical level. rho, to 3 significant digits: 18.3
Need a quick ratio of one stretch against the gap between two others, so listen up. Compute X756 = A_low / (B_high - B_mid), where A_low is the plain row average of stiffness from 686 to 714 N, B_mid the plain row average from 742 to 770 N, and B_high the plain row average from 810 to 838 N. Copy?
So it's 18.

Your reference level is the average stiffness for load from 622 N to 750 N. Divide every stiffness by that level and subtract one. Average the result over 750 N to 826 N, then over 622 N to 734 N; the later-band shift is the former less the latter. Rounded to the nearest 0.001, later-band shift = -0.119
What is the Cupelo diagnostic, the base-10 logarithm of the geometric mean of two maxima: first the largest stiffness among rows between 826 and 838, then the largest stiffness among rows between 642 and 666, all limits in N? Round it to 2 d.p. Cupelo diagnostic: 1.30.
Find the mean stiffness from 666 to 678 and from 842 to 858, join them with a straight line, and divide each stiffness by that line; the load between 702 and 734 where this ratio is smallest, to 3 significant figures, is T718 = 716 N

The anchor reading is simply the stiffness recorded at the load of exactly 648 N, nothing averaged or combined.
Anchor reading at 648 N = 21.2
